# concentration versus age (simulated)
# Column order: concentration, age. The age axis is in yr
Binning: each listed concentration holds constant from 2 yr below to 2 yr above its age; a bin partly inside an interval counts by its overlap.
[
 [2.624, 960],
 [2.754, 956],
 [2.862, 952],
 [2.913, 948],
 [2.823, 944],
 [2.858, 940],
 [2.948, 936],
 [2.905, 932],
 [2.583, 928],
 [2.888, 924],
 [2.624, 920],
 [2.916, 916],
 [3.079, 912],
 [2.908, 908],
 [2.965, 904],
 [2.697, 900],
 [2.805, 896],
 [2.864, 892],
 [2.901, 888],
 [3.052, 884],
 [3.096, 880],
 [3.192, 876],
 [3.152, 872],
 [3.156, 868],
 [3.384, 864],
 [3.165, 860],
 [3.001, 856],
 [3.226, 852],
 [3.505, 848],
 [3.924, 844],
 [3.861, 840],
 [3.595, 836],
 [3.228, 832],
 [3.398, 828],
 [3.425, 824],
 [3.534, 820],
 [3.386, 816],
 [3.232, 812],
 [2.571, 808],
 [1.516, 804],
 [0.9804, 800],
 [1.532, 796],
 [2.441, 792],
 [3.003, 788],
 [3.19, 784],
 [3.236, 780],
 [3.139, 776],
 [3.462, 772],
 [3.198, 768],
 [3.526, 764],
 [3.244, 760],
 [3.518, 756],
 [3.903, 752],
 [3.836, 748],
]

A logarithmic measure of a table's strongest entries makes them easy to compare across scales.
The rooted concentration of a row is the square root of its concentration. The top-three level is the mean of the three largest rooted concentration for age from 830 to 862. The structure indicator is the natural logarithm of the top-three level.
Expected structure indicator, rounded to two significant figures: 0.67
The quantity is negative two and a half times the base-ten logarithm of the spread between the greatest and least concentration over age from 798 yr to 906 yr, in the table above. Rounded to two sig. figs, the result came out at -1.2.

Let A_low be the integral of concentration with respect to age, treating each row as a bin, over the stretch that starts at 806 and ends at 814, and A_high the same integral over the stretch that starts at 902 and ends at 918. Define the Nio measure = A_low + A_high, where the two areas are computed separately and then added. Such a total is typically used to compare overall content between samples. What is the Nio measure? 71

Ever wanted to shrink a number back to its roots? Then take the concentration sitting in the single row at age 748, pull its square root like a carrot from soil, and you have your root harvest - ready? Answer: 1.96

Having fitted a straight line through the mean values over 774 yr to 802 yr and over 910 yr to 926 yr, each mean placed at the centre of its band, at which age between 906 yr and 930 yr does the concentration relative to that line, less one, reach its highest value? 912 yr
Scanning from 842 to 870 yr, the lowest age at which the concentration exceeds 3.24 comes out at 844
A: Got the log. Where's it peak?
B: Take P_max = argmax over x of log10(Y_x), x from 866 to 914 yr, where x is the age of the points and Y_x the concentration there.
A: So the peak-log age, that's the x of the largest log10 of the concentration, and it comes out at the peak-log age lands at 876 yr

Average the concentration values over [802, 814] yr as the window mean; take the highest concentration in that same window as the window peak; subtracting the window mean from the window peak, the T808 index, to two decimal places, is 0.79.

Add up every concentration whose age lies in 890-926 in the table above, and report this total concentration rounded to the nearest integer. 26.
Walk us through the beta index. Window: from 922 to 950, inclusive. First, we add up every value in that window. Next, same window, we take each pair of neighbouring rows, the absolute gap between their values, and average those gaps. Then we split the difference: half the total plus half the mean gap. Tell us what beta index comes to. 10.0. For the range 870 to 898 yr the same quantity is 10.6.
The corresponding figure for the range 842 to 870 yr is 11.8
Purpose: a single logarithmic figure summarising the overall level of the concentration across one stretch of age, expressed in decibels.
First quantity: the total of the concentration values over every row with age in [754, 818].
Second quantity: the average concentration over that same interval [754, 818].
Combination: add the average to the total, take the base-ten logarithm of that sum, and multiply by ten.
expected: 16.81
